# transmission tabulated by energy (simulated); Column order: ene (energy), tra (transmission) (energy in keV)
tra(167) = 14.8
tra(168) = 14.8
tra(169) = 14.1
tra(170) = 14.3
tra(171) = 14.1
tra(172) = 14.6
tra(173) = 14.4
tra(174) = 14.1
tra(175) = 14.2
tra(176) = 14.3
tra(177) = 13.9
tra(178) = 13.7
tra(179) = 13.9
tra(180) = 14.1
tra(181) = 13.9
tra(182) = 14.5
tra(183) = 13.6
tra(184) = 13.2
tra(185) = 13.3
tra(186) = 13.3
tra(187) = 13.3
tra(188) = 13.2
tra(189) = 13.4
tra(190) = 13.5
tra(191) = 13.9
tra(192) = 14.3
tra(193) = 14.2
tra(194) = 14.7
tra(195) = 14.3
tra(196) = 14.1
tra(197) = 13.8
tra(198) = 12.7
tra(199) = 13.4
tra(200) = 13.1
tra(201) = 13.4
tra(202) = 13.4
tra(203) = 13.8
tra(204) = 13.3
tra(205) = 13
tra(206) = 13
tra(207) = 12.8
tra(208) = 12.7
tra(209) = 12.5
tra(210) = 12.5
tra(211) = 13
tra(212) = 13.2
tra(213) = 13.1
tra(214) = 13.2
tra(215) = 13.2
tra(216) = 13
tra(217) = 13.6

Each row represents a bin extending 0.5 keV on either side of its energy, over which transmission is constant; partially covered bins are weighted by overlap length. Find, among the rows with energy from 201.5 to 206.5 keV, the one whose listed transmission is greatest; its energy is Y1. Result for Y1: 203 keV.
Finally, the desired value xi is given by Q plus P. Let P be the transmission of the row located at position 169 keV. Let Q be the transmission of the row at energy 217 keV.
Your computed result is 27.7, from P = 14.1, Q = 13.6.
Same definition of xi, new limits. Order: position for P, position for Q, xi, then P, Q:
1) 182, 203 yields 28.3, 14.5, 13.8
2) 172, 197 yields 28.4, 14.6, 13.8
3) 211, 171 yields 27.1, 13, 14.1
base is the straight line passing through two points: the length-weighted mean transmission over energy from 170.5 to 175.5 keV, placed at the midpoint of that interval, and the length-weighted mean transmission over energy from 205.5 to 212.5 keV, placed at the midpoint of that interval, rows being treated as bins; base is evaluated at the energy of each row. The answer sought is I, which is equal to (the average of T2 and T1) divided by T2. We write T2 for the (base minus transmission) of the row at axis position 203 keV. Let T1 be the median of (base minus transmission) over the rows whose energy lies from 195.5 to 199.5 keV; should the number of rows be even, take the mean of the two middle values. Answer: 0.73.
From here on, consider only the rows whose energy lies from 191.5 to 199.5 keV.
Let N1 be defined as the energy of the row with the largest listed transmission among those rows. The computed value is 194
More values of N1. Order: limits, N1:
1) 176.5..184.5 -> 182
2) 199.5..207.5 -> 203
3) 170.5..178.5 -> 172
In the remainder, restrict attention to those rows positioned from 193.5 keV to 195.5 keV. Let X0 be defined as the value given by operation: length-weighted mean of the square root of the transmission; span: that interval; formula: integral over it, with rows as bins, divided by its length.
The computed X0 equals 3.81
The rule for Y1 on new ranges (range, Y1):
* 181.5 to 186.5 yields 182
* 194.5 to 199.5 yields 195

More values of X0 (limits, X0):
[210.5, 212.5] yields 3.62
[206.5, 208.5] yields 3.57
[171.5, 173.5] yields 3.81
